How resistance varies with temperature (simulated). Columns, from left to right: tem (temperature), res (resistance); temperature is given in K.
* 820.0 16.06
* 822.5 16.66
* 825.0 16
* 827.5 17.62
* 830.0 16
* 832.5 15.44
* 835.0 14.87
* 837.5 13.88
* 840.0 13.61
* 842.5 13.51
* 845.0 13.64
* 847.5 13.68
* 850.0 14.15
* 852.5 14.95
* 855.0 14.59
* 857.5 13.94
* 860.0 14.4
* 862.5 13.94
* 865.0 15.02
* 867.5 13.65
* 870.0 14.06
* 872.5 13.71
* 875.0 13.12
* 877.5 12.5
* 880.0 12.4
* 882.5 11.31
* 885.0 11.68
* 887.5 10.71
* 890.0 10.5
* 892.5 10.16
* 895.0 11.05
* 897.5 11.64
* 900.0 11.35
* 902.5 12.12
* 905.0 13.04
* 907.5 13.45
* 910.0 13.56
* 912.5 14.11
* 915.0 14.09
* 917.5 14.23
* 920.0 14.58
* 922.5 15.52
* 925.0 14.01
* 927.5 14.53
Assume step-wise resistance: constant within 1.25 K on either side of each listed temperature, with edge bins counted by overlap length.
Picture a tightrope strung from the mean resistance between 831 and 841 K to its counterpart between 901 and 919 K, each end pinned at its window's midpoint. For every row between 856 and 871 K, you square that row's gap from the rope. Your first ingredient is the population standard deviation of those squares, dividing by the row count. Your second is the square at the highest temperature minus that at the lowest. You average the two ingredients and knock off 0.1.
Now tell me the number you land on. 0.0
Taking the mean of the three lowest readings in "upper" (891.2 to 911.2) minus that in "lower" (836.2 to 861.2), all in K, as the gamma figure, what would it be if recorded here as -3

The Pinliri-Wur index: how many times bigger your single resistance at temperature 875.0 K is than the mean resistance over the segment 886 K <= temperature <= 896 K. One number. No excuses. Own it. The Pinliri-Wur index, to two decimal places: 1.24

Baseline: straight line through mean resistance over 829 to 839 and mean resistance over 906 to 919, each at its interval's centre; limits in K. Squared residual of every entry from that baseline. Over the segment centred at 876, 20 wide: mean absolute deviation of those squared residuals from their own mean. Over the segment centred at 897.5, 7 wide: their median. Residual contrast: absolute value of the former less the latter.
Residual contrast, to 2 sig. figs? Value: 4.9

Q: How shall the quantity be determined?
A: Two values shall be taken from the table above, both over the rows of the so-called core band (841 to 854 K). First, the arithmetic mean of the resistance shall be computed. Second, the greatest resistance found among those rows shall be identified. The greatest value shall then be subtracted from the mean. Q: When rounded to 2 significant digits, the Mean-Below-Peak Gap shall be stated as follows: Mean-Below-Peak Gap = -0.96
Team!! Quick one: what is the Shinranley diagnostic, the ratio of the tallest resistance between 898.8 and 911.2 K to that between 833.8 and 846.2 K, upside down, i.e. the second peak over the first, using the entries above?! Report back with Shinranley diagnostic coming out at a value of 1.10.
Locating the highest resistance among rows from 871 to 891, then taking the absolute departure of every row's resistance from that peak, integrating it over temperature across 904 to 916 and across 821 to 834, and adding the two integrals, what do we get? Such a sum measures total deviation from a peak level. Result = 38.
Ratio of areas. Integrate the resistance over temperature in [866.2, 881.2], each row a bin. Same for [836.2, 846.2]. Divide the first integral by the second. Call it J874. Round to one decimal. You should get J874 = 1.5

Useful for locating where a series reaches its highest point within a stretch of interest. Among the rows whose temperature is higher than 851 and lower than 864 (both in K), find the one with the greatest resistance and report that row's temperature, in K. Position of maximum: 852.5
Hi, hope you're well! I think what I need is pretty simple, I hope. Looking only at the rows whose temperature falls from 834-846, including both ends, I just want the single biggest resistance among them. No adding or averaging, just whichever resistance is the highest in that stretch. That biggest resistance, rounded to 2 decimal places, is 14.87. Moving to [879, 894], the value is 12.40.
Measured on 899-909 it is 13.45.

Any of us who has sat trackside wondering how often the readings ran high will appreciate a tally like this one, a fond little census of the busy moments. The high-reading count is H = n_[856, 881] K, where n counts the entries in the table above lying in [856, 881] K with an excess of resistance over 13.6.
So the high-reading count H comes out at 7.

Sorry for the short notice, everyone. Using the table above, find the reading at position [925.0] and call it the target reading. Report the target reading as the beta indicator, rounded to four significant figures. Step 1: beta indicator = 14.01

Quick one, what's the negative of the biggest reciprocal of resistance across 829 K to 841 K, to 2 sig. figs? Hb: -0.073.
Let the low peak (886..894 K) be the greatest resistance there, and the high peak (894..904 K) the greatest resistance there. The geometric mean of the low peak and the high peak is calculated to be 11.39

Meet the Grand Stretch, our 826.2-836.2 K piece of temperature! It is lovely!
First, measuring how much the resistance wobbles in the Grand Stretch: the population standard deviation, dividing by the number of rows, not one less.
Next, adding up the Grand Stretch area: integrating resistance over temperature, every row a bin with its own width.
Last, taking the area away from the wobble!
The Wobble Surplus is -159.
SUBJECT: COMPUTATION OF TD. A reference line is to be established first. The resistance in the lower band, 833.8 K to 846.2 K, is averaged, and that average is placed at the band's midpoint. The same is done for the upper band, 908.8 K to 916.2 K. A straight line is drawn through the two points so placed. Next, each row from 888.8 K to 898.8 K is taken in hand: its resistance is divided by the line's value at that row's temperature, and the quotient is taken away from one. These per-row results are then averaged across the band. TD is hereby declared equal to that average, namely 0.22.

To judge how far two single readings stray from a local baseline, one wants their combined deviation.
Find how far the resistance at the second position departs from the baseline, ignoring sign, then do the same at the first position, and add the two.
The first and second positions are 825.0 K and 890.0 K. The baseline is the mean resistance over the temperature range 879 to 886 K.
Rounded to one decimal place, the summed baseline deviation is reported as 5.5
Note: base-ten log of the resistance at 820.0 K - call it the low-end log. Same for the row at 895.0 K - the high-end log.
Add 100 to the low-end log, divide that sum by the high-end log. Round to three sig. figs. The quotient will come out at 97.0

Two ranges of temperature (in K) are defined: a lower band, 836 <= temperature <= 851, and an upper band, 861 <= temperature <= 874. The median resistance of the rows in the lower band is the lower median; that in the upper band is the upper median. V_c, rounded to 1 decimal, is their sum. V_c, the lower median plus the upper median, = 27.6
